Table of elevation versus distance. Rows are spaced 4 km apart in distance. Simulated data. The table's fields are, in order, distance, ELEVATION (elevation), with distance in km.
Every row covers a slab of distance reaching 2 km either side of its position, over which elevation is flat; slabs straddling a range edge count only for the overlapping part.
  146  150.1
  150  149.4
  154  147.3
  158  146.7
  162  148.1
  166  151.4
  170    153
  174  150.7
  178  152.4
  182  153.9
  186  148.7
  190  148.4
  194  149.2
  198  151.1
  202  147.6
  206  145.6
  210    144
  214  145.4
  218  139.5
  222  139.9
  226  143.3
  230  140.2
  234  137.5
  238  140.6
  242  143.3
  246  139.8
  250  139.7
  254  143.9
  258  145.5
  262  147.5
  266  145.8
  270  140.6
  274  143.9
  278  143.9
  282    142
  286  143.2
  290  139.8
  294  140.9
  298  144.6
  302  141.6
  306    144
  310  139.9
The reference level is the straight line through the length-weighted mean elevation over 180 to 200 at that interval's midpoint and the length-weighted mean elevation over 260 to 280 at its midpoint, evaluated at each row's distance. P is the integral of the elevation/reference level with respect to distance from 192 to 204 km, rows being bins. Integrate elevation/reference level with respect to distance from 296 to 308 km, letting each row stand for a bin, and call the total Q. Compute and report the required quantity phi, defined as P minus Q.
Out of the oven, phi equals -0.15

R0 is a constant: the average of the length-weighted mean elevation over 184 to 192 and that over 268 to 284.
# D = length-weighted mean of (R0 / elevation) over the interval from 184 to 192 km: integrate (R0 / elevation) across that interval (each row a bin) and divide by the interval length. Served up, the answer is 0.98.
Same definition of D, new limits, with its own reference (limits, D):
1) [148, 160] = 0.99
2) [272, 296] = 1.02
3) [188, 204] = 0.98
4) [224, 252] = 1.04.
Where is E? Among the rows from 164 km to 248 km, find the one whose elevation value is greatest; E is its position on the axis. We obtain 182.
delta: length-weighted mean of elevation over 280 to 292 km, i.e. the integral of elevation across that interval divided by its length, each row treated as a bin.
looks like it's 141.7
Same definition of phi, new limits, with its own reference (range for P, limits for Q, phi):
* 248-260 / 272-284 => -0.16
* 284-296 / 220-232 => 0.39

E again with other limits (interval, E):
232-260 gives 258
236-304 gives 262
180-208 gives 182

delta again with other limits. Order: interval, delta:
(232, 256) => 140.8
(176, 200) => 150.6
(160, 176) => 150.8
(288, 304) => 141.7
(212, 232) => 141.7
